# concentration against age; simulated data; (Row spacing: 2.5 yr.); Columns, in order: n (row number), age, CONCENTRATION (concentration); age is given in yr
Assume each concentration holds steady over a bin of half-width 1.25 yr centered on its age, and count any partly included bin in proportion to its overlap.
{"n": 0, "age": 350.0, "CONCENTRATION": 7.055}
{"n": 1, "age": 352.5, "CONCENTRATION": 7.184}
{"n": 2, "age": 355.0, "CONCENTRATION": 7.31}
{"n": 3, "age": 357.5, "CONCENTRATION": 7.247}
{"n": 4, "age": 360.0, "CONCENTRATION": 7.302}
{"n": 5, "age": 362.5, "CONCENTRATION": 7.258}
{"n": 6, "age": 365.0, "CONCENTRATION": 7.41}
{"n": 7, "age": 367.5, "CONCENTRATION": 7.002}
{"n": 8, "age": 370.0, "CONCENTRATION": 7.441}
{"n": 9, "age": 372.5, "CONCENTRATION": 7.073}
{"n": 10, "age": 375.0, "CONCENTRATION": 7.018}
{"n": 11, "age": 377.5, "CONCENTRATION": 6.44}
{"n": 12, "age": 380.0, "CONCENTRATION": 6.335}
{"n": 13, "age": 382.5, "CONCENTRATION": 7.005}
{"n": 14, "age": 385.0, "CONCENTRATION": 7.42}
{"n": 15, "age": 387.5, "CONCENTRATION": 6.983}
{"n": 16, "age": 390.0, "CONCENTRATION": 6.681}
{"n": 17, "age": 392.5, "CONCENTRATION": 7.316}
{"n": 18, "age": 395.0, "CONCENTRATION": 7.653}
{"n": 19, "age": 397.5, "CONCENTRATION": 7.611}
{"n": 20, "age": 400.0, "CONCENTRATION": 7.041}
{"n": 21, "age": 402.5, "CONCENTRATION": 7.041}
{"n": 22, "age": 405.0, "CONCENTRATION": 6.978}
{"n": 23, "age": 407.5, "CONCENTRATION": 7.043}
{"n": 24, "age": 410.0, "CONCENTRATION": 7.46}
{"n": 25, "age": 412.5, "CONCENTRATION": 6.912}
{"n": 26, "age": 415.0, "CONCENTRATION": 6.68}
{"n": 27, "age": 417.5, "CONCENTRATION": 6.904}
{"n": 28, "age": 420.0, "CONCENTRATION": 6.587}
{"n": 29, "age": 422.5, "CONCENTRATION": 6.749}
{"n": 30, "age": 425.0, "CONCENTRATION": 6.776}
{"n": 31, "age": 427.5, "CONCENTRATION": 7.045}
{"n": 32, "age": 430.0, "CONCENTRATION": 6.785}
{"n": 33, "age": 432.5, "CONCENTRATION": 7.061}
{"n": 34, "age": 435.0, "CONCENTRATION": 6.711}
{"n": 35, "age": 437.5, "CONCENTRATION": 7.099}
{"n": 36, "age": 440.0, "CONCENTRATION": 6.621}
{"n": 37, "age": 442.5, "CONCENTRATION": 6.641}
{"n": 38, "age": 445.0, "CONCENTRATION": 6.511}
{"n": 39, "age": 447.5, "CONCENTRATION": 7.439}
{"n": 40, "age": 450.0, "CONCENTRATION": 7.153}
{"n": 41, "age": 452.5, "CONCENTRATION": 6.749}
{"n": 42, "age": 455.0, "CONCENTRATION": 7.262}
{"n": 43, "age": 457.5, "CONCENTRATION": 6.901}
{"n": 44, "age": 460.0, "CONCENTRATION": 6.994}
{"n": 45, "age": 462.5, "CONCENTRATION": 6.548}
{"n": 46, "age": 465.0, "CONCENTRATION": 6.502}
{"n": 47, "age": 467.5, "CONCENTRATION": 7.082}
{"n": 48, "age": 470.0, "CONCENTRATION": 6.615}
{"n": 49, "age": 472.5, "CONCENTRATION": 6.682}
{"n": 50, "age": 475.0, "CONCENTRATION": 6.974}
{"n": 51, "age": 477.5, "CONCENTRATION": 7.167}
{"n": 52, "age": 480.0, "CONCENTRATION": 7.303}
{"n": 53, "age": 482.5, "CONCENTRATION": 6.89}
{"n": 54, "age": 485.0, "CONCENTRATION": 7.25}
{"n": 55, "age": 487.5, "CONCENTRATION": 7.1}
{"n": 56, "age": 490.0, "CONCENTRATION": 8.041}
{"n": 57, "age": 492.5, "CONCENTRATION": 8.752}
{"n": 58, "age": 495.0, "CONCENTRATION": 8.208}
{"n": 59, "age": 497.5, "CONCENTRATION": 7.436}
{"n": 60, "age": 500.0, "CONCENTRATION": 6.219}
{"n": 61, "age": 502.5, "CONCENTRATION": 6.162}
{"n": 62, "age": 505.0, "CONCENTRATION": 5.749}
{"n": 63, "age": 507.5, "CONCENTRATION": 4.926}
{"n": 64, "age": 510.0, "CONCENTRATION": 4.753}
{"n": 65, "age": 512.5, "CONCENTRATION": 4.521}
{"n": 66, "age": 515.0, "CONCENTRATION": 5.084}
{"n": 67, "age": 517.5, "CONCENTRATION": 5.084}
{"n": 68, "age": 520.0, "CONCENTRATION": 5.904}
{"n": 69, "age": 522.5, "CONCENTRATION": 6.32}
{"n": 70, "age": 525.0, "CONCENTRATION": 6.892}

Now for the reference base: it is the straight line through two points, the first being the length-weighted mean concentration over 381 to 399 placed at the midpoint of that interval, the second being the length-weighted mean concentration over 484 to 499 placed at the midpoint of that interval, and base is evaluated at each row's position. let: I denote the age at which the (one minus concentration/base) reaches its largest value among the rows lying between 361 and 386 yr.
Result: 380.0 yr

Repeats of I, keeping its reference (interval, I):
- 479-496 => 482.5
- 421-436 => 435.0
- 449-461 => 452.5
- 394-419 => 415.0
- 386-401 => 390.0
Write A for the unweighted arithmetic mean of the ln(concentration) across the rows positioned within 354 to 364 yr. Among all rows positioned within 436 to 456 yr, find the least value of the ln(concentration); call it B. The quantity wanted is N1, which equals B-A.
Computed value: -0.11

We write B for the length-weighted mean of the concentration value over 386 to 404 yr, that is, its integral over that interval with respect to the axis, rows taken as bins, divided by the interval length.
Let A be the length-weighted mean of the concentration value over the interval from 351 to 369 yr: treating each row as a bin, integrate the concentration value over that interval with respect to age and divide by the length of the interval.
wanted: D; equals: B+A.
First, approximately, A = 7.24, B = 7.2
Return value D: 14.4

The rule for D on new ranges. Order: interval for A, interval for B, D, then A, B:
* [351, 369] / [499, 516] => 12.6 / 7.24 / 5.3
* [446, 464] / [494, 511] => 13.2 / 6.99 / 6.2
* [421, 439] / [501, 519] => 12.1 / 6.88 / 5.2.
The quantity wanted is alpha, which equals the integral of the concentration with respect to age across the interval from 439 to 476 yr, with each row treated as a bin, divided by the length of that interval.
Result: 6.85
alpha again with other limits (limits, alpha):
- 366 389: 6.97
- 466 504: 7.18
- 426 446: 6.81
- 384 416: 7.14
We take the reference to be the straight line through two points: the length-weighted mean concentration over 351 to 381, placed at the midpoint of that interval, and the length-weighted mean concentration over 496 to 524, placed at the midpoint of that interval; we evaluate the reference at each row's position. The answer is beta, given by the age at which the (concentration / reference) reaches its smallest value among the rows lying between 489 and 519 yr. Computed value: 512.5 yr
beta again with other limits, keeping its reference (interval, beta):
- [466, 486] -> 470.0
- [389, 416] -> 390.0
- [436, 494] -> 445.0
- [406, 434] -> 420.0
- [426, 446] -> 445.0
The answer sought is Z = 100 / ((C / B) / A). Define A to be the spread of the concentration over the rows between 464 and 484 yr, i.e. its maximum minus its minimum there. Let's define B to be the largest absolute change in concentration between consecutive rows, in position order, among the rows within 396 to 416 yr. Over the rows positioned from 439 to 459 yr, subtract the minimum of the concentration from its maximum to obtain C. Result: 49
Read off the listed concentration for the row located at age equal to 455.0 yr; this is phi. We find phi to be 7.262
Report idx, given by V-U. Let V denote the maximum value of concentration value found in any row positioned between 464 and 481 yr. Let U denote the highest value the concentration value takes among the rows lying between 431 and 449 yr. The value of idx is -0.1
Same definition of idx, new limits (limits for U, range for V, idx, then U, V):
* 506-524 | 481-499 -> 2.4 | 6.32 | 8.752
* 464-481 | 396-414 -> 0.3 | 7.303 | 7.611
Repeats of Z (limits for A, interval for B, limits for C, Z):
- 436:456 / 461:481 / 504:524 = 30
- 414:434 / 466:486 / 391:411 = 33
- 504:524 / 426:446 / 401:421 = 99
